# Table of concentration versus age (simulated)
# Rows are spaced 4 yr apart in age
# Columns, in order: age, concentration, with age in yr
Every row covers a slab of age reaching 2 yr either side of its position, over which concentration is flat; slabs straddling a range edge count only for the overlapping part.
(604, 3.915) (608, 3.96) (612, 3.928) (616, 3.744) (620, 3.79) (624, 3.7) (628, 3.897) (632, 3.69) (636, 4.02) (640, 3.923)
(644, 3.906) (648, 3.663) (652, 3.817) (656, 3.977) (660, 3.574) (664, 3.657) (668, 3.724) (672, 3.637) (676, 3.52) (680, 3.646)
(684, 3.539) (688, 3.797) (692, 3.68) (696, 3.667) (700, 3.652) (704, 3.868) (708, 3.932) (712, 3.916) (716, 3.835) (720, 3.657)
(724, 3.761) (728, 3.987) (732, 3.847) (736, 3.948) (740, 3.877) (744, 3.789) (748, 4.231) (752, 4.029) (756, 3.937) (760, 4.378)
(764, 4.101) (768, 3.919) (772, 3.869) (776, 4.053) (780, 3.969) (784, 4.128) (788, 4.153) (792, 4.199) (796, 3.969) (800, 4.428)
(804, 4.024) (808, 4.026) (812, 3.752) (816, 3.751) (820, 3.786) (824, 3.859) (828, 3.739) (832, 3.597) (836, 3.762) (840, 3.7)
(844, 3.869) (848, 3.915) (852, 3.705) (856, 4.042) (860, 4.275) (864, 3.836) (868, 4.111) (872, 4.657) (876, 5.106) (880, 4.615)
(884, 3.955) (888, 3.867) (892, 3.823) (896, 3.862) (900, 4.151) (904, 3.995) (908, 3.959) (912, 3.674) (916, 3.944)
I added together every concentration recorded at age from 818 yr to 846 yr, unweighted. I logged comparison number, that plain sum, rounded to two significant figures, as 26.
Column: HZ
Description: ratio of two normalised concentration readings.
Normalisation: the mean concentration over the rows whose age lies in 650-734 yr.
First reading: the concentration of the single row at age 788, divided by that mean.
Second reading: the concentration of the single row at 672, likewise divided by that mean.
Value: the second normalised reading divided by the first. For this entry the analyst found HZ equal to 0.876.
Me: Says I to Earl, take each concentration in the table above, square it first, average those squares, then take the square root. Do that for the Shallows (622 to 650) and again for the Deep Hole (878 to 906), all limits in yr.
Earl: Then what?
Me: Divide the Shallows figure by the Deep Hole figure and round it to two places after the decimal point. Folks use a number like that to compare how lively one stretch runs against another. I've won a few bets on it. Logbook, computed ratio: 0.95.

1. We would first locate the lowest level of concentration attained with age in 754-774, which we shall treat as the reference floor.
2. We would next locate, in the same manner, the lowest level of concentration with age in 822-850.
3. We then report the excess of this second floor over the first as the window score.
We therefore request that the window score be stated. -0.27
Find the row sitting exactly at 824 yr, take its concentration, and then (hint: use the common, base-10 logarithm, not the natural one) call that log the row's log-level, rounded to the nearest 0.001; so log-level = 0.586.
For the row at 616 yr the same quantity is 0.573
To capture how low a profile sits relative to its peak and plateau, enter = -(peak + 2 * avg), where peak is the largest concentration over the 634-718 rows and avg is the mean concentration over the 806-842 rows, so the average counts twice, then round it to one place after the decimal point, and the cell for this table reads -11.6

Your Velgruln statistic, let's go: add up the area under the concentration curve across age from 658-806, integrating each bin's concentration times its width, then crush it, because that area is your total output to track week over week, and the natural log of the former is 6.4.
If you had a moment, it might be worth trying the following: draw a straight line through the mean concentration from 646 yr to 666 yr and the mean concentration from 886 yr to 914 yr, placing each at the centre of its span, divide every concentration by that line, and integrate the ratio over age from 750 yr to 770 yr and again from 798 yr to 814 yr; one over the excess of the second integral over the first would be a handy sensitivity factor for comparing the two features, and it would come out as -0.2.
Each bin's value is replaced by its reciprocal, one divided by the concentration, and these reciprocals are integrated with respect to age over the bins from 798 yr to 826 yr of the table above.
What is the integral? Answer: 7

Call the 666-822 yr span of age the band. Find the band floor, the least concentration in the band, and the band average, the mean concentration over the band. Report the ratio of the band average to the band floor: 1.11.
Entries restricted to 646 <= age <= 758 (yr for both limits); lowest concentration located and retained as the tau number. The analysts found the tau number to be 3.52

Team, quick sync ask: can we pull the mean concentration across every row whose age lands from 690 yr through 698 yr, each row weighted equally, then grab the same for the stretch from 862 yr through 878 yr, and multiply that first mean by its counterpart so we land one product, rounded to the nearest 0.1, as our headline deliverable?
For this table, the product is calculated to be 16.3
